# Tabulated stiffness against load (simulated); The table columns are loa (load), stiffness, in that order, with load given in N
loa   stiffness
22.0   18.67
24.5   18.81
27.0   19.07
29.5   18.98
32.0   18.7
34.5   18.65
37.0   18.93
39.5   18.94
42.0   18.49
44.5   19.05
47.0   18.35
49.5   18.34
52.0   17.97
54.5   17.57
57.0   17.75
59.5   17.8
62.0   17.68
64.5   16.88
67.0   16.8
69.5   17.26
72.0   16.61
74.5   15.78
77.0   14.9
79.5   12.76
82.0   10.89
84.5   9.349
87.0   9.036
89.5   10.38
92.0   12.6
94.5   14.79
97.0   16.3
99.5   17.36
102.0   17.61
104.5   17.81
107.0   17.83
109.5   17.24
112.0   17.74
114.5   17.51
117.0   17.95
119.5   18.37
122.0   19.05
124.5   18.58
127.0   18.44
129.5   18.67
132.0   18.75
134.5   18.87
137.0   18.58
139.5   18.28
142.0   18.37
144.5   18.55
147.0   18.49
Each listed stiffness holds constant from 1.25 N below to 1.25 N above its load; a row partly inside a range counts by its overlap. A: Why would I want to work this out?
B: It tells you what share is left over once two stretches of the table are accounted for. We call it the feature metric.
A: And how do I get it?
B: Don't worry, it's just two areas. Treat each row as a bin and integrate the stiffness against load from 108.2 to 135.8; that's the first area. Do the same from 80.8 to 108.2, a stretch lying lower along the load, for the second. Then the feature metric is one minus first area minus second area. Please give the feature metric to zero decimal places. -887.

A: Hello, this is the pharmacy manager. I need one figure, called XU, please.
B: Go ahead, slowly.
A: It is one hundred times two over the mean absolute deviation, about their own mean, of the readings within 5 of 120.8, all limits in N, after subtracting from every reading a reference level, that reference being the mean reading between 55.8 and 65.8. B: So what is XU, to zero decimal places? 611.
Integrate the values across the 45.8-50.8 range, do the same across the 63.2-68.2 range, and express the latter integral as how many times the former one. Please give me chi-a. 0.92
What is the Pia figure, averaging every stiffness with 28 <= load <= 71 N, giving 18.1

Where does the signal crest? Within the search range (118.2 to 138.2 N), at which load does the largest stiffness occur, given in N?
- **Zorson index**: 122.0 N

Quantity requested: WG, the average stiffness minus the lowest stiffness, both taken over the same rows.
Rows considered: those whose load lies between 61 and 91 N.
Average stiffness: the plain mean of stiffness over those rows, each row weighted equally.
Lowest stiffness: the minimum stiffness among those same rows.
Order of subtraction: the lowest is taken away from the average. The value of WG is 5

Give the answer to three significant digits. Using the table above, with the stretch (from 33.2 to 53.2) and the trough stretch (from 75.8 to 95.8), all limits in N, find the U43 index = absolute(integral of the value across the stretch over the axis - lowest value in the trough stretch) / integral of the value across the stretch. 0.976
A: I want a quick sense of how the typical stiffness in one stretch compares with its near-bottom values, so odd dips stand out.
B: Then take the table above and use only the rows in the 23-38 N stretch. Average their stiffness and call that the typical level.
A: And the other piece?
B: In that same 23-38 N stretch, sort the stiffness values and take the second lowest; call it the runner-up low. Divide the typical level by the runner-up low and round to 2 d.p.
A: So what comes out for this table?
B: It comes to 1.01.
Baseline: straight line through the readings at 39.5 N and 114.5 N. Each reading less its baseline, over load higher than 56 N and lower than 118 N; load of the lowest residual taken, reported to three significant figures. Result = 87.0 N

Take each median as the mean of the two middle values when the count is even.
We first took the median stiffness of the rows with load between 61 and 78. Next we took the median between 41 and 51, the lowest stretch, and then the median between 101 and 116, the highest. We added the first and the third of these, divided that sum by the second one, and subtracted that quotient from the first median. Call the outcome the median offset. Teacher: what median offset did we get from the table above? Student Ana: 14.9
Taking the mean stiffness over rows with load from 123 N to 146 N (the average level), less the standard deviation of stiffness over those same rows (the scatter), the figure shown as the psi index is 18.4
